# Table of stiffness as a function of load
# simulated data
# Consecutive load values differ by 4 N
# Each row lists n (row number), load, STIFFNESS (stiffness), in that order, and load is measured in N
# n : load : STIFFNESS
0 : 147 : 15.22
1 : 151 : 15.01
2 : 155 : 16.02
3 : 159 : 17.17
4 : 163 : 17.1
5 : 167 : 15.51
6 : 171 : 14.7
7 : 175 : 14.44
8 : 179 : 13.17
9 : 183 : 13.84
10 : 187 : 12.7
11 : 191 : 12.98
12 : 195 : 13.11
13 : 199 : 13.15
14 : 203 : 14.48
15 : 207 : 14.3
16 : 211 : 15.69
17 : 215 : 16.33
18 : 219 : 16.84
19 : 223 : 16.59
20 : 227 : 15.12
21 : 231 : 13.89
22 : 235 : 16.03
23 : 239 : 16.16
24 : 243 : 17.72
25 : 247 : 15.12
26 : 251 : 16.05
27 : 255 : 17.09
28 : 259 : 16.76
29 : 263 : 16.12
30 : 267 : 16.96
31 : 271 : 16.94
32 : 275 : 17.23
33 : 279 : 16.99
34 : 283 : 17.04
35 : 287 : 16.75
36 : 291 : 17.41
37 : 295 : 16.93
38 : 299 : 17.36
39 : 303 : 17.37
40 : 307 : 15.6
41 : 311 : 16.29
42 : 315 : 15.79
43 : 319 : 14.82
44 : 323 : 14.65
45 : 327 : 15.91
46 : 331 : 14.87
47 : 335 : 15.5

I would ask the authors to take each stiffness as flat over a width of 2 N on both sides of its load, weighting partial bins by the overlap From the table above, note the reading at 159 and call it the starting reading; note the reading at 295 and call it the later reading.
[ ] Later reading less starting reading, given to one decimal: -0.2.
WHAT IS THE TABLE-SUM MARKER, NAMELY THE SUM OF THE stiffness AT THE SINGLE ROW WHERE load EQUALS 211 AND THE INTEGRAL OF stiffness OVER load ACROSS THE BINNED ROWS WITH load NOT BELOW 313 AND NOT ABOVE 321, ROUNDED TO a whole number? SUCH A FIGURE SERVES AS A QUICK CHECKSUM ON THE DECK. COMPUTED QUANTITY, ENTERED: 138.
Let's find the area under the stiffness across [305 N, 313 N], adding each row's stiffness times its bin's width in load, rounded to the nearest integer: 128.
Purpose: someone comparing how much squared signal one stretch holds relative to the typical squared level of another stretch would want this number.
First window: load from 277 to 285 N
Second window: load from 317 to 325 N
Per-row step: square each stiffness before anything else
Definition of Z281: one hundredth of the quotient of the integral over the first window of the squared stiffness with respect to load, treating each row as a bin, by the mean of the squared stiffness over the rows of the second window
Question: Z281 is 0.11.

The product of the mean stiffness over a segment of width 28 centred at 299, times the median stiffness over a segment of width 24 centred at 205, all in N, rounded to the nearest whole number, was 242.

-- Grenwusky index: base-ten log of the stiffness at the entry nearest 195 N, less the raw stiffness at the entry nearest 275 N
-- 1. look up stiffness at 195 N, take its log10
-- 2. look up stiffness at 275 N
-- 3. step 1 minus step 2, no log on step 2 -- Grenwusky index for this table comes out -16.1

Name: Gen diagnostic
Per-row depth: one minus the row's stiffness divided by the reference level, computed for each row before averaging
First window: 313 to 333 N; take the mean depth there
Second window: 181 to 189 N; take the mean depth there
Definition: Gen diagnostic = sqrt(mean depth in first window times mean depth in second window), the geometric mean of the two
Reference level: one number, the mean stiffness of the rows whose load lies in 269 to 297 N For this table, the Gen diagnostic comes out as 0.15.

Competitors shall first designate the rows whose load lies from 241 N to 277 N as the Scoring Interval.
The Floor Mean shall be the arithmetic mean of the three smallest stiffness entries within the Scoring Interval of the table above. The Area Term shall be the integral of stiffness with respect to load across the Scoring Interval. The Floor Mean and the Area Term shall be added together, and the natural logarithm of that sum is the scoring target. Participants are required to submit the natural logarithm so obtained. 6.42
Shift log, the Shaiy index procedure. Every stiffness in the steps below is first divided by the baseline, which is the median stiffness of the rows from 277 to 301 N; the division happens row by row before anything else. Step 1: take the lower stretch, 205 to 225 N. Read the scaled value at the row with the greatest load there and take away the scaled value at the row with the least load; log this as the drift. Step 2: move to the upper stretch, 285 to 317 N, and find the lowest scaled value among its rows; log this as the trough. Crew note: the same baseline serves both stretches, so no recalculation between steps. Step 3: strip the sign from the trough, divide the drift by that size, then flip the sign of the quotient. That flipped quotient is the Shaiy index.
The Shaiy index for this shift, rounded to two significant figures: -0.15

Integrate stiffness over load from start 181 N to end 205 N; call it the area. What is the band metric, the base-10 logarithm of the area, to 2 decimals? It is 2.51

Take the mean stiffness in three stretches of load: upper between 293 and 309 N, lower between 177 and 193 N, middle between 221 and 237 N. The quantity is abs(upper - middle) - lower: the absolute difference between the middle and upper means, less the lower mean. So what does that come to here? -11.8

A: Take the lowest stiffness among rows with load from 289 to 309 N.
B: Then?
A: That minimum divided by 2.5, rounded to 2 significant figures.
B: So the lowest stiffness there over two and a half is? 6.2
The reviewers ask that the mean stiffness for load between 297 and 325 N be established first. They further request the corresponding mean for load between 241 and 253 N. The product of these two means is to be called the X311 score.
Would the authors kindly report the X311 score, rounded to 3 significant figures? 260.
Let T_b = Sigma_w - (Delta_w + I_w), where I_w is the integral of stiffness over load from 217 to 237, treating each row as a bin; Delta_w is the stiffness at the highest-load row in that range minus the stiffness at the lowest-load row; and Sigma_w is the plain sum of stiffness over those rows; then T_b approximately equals -235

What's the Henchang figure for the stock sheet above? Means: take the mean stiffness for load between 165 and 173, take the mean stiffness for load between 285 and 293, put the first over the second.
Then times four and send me 3.5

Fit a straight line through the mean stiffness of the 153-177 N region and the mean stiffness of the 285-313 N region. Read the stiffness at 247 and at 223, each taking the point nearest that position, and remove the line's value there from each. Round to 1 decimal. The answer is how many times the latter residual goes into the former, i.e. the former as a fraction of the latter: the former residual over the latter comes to -3.9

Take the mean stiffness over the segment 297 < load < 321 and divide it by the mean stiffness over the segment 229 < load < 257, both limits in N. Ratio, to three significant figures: 1.01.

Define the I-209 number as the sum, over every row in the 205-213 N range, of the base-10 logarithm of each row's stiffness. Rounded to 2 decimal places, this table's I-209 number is 2.35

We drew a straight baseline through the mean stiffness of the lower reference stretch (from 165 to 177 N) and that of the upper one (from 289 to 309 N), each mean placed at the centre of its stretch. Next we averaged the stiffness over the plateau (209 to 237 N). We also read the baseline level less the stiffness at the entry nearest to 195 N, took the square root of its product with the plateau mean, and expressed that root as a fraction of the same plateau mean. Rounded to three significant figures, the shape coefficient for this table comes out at 0.370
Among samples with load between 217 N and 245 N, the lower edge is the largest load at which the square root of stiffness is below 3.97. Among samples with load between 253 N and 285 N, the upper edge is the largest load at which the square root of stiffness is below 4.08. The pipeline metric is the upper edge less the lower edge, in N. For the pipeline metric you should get 32 N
